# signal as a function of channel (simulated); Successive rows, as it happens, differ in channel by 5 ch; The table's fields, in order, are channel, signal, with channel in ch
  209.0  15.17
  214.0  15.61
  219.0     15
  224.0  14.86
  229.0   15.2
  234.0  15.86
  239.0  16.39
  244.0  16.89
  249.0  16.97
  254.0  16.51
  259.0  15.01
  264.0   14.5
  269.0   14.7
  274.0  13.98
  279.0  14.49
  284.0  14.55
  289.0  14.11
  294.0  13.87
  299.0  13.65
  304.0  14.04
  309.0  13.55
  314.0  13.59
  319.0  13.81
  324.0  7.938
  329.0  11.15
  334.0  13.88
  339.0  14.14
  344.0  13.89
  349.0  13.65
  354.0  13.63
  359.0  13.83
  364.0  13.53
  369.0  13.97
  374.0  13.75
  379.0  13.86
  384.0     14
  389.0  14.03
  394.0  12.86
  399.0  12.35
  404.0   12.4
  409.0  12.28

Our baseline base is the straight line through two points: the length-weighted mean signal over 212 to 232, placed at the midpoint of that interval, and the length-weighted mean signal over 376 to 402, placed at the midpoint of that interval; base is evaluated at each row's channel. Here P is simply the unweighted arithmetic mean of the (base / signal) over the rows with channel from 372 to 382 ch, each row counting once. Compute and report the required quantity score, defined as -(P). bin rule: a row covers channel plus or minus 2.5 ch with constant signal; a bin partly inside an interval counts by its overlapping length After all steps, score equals -0.98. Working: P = 0.98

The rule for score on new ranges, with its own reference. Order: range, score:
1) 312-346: -1.16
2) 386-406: -1.03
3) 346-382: -0.99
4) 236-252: -0.89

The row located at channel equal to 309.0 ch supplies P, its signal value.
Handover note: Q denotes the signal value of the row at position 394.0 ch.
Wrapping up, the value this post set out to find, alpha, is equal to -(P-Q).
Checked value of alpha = -0.7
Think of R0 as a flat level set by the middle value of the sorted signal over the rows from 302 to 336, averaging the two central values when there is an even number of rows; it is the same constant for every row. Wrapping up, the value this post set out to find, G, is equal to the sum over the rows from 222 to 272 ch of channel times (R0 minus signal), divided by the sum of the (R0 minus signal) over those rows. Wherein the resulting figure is 245.3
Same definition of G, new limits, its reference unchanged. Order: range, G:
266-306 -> 281.9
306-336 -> 325.3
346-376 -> 365.2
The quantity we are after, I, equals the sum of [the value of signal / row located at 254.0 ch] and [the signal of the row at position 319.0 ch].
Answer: 30.3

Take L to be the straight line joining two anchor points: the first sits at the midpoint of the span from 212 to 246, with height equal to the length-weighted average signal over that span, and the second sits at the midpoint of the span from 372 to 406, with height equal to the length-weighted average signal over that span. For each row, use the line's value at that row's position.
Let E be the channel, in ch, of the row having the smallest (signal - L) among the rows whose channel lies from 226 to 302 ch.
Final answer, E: 274.0 ch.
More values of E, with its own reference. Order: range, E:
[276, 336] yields 324.0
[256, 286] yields 274.0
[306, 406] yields 324.0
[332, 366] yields 349.0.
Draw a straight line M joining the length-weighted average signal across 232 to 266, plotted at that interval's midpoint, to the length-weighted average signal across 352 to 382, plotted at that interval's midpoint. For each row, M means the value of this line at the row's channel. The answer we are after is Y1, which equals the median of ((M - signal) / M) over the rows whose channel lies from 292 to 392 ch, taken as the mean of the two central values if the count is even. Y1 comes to 0.030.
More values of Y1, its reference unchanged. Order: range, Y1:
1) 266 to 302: 0.076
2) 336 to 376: 0.017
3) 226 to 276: 0.041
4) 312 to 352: 0.048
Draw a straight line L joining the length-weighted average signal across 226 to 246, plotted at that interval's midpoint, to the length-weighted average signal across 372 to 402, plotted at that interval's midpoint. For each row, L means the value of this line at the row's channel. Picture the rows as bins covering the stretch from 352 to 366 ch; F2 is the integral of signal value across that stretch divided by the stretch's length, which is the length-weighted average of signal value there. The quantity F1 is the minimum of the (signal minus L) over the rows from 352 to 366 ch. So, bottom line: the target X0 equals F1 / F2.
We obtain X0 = -0.028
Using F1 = -0.39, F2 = 13.7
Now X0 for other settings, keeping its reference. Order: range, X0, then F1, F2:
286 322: -0.095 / -1.31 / 13.7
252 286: -0.095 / -1.40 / 14.8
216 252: -0.087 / -1.38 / 15.9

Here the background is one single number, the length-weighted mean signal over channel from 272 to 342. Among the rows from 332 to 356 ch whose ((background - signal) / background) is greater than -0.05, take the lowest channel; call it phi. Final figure 334.0 ch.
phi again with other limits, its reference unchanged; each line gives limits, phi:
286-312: 294.0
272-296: 274.0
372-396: 374.0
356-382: 359.0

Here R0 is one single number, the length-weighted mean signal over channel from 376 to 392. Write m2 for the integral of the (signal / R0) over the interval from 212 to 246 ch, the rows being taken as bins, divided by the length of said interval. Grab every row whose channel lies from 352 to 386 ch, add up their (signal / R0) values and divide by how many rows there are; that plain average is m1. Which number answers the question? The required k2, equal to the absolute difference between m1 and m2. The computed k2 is 0.135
